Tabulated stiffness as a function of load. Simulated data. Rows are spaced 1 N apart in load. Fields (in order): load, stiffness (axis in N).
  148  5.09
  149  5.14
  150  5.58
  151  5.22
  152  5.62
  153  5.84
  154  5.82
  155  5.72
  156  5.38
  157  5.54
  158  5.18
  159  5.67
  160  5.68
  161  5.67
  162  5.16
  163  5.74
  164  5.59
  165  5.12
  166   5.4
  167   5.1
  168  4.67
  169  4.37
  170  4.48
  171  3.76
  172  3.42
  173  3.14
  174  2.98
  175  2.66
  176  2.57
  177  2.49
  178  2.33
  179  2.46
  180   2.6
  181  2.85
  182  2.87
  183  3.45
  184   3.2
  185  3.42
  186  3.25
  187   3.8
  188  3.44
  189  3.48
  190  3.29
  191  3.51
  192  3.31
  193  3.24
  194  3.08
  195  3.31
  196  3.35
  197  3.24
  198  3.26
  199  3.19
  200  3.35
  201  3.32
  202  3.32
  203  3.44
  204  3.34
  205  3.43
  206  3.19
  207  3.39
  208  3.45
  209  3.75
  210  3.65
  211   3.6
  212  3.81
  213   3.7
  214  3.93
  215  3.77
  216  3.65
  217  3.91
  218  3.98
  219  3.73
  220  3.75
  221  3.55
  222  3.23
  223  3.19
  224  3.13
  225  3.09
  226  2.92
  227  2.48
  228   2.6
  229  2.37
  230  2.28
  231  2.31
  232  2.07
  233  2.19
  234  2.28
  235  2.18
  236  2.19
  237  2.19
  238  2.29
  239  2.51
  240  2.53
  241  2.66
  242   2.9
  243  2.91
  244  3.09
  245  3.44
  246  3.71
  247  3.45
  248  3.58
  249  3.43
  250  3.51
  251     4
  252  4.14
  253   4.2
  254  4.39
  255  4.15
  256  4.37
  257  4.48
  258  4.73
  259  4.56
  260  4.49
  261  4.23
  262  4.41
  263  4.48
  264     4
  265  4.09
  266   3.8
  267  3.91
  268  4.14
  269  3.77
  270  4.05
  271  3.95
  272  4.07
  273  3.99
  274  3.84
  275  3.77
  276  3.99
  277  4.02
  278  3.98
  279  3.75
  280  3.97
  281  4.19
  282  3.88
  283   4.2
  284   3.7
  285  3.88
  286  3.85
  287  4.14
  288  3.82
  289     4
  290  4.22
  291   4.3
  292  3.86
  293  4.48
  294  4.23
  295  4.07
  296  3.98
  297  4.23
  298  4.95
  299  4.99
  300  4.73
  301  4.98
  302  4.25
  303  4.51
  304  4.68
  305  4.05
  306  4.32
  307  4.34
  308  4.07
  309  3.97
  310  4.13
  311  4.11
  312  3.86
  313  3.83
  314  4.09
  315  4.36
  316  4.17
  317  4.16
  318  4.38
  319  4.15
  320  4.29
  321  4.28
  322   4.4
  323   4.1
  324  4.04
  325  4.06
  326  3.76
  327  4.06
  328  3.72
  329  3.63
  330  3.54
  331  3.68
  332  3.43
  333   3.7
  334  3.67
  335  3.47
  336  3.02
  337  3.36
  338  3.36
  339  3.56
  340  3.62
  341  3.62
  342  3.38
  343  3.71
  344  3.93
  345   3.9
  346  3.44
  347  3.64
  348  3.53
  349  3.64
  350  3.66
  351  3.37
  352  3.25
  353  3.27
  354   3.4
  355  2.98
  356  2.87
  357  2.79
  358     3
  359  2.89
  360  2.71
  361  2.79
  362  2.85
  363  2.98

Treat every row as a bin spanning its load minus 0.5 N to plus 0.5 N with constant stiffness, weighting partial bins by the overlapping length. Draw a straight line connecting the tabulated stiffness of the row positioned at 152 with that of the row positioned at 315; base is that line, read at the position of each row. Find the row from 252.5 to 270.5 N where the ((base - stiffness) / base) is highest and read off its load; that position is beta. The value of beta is 269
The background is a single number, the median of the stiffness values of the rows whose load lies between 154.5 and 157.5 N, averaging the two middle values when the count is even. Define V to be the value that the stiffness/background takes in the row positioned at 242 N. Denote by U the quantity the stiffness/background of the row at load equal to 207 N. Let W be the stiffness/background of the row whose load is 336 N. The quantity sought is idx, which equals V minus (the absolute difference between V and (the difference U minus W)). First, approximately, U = 0.61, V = 0.52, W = 0.55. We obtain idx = 0.07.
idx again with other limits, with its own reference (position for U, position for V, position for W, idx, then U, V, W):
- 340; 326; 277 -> -0.07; 0.65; 0.68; 0.73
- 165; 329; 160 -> -0.10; 0.92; 0.66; 1.03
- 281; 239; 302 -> -0.01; 0.76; 0.45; 0.77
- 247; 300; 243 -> 0.10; 0.62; 0.85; 0.53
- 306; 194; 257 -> -0.03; 0.78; 0.56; 0.81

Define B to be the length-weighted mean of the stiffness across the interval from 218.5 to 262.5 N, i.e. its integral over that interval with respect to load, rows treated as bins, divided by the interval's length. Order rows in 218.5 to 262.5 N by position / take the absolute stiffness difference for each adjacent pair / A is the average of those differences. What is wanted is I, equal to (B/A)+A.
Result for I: 20.7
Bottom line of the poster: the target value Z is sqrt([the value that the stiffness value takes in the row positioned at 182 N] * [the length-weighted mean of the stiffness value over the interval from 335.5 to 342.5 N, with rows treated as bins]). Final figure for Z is 3.1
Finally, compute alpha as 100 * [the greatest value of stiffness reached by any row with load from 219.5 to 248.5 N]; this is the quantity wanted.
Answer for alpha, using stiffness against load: 375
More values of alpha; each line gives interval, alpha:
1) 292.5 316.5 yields 499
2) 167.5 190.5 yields 467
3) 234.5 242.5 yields 290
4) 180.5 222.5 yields 398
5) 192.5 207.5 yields 344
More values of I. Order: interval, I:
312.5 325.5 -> 27.5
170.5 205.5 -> 18.3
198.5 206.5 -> 31.5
